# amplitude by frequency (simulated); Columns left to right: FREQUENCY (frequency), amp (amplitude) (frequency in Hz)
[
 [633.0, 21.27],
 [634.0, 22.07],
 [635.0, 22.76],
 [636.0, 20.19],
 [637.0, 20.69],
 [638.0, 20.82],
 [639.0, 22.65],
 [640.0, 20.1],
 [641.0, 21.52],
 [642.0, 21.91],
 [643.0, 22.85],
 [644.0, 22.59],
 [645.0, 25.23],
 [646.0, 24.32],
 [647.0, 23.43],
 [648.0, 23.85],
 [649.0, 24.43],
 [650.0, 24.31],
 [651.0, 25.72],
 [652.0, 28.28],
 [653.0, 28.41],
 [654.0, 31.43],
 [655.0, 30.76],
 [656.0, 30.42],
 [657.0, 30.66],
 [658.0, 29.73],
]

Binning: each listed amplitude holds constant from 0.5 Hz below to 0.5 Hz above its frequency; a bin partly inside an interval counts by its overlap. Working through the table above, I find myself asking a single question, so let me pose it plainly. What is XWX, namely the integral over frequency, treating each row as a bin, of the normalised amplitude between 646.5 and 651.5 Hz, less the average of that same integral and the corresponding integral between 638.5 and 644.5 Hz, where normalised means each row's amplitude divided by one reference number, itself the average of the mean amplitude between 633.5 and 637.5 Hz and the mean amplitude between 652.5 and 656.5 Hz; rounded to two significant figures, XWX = -0.19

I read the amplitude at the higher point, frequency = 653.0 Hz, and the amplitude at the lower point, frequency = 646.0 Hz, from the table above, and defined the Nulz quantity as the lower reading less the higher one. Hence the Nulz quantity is -4.1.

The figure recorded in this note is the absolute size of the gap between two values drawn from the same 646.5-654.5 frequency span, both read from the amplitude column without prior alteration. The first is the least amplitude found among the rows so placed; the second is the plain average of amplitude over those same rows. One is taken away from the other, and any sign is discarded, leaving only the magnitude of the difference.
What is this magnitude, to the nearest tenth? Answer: 2.8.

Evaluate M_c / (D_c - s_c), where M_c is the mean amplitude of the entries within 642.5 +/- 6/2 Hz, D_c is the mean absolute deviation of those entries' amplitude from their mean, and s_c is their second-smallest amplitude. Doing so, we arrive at -1.10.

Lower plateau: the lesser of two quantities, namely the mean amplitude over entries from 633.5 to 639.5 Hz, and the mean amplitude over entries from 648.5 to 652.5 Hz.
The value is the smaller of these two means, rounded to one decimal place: 21.5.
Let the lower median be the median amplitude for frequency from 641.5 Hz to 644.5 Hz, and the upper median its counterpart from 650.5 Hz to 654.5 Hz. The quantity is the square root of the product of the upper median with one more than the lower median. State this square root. 25.9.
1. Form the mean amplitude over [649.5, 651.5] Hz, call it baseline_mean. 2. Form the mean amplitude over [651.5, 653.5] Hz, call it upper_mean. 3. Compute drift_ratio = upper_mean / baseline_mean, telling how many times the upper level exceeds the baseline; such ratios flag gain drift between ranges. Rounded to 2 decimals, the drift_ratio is 1.13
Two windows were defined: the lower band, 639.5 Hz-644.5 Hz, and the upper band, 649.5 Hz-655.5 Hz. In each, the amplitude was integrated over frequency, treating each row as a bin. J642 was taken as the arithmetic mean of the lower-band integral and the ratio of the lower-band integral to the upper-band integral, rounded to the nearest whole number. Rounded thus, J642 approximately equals 55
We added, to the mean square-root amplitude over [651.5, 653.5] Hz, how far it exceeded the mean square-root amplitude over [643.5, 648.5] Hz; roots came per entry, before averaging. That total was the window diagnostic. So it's 5.76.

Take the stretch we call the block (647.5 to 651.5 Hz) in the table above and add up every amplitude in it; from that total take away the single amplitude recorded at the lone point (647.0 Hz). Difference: 75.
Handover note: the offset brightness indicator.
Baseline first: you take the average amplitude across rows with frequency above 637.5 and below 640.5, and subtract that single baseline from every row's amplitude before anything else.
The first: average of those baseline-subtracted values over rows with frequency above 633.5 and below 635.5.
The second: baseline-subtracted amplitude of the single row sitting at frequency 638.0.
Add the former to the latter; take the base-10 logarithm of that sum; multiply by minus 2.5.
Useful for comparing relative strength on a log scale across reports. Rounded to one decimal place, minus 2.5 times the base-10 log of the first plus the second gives 0.2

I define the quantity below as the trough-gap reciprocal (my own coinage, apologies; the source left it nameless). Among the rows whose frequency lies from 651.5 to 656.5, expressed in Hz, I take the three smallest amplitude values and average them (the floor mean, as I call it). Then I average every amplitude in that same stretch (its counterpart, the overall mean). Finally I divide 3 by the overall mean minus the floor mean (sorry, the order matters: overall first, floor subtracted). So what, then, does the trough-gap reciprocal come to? 3.6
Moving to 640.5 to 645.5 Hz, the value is 3.7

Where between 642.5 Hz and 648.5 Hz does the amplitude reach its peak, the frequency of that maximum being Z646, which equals 645.0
